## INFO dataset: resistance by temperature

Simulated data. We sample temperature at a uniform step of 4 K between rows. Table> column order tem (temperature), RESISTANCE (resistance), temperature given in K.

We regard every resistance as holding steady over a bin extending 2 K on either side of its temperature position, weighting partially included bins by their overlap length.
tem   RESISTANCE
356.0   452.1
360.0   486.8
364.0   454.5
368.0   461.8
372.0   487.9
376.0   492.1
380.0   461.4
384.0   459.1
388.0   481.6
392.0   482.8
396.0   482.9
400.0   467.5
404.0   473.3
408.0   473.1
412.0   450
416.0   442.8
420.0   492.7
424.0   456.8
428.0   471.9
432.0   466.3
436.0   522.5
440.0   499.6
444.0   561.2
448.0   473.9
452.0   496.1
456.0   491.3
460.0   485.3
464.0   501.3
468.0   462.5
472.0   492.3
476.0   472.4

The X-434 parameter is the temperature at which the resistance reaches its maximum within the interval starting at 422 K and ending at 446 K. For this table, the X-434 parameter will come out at 444.0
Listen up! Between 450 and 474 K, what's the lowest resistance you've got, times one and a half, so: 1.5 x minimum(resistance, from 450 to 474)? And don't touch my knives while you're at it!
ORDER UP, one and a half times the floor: 694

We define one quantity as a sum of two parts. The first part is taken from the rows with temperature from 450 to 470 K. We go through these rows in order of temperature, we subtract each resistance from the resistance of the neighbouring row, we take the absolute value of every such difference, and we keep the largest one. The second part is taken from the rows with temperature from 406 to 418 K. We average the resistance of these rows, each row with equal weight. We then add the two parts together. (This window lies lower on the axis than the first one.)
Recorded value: 494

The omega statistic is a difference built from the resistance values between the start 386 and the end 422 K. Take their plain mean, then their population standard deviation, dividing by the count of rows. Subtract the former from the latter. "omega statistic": -457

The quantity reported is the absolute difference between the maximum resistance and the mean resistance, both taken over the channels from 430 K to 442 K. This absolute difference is 26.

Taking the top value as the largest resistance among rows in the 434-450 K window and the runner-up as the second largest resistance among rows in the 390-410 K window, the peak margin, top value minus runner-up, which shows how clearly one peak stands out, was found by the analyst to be 78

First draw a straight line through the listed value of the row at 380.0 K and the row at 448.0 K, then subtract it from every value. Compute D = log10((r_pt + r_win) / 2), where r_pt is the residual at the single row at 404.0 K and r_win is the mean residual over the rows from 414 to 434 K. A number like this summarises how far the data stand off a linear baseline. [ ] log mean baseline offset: 0.31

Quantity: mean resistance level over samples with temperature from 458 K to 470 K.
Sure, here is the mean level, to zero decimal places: 483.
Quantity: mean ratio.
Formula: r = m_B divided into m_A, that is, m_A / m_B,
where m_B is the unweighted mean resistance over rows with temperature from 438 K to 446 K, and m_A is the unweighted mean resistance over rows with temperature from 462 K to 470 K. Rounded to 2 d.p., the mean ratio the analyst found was 0.91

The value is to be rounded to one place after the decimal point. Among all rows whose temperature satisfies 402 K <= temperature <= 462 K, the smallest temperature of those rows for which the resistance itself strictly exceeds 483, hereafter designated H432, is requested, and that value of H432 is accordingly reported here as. 420.0 K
